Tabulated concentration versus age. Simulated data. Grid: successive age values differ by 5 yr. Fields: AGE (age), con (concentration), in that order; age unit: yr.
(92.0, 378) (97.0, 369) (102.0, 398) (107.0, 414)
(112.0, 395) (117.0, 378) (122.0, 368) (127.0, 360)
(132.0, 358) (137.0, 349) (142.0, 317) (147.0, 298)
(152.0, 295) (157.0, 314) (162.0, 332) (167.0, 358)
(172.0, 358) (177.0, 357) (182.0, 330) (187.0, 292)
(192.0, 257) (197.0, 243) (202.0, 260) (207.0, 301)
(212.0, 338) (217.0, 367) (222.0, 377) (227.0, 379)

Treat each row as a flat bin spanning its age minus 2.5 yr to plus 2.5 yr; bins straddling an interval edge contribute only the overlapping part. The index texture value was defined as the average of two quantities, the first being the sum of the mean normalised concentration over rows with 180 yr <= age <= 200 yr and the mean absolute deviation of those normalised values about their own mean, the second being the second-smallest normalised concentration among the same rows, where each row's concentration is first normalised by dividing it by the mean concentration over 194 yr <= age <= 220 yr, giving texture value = 0.94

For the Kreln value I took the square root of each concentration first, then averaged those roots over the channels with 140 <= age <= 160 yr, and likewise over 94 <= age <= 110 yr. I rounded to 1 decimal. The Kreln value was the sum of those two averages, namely 37.3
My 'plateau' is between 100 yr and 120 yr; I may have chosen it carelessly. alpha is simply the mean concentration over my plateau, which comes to 396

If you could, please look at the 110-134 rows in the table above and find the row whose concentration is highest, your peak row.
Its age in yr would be 112.0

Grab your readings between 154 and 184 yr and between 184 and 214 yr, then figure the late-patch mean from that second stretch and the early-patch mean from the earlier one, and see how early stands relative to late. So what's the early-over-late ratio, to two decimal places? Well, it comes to 1.21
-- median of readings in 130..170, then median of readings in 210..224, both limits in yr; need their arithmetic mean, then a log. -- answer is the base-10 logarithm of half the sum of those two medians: 2.54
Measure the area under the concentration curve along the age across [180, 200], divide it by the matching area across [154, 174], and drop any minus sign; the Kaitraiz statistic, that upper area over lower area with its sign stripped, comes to 0.82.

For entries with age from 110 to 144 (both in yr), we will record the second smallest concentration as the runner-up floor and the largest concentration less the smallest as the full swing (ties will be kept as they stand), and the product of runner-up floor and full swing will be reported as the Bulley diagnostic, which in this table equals 27222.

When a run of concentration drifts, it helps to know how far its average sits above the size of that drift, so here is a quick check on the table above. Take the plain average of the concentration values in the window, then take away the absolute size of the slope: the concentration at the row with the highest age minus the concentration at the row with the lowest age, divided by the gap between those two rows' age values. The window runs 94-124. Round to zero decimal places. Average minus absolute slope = 387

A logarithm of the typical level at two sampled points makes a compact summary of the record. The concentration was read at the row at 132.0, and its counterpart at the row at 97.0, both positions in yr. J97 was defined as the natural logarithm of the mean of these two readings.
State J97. 5.90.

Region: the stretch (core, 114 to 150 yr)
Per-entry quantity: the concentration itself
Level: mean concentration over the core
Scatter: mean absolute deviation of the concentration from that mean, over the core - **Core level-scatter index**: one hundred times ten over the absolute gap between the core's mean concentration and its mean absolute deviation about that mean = 3.08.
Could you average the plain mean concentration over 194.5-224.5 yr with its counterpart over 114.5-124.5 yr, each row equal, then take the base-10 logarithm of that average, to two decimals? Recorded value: 2.54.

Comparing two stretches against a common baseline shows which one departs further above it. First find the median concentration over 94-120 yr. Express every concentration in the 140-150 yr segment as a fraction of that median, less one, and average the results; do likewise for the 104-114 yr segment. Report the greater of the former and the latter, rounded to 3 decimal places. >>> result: 0.024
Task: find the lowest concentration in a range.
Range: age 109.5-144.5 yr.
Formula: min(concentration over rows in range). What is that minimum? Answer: 317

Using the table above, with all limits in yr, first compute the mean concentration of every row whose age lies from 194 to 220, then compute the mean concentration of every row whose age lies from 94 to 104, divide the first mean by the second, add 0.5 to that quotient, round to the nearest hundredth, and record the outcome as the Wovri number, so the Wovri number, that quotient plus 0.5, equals 1.29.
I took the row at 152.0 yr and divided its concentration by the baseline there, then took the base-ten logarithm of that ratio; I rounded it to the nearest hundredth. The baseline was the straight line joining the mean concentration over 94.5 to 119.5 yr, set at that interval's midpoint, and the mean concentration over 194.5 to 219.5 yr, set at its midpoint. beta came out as -0.08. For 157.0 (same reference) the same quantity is -0.04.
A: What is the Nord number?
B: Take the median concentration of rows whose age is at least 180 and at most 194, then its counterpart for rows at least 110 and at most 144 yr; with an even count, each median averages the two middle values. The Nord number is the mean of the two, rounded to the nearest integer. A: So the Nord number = 326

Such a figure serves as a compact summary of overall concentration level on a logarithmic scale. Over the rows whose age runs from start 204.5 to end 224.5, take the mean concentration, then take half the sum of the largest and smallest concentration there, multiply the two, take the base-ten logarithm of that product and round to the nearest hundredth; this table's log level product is 5.07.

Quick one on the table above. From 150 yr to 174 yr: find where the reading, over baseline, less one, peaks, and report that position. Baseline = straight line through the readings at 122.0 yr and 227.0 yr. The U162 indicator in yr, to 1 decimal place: 167.0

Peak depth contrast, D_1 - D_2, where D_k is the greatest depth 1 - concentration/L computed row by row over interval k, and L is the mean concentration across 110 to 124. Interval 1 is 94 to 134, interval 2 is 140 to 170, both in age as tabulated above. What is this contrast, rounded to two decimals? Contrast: -0.17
